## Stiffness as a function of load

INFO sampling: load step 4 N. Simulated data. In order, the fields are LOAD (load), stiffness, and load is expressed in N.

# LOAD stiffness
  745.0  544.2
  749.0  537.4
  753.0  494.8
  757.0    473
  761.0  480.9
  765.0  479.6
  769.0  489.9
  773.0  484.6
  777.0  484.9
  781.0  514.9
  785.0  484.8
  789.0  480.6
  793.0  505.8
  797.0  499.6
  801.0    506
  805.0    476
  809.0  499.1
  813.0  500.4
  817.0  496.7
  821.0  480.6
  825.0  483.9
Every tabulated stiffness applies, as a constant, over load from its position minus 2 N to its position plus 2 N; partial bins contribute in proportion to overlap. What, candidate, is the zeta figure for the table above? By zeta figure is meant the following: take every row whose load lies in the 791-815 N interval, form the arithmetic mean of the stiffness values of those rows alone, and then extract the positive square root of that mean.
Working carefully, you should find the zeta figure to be 22.3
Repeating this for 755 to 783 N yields 22.1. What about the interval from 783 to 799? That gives 22.2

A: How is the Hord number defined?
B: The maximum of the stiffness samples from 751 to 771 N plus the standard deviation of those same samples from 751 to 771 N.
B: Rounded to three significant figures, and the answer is 503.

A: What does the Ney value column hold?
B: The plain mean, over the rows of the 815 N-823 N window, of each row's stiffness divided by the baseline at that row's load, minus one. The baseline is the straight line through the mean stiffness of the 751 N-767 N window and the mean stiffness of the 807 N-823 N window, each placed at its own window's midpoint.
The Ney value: -0.013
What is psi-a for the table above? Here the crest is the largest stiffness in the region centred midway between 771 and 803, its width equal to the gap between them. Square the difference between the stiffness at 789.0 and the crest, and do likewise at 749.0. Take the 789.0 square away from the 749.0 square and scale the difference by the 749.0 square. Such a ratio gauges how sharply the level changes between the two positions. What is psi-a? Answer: -1.3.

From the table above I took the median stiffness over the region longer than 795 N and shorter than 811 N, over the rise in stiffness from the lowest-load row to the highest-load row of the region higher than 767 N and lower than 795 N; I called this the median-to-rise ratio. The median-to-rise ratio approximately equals 31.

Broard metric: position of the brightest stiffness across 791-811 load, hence 801.0 N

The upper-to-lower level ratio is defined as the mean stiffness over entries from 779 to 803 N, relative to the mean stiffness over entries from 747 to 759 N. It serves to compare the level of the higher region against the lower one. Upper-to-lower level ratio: 0.99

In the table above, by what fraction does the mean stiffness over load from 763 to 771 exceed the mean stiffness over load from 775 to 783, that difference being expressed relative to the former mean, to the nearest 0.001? -0.031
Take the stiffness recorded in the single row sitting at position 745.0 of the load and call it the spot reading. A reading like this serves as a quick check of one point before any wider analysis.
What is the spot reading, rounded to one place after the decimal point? 544.2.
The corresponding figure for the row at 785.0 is 484.8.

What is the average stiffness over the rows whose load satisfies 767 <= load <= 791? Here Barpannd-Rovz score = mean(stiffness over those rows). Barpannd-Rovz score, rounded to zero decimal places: 490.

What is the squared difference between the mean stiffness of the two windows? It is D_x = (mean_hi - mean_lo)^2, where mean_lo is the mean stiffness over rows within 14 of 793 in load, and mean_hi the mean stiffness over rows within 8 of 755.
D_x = 1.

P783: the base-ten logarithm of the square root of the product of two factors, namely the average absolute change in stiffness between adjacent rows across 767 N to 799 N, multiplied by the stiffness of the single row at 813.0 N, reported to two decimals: 1.93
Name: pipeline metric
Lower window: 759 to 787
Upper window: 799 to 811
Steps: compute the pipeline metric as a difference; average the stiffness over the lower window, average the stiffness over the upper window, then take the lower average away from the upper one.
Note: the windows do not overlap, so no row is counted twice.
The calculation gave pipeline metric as 5.2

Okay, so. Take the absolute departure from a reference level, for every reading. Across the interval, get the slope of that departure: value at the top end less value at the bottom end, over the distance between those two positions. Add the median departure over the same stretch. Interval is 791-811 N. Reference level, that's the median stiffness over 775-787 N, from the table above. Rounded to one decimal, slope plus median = 14.3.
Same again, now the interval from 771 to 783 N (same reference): 4.0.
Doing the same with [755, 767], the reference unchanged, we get 4.5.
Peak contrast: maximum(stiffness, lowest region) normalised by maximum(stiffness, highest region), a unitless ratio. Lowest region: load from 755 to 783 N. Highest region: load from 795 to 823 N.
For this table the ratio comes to 1.018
